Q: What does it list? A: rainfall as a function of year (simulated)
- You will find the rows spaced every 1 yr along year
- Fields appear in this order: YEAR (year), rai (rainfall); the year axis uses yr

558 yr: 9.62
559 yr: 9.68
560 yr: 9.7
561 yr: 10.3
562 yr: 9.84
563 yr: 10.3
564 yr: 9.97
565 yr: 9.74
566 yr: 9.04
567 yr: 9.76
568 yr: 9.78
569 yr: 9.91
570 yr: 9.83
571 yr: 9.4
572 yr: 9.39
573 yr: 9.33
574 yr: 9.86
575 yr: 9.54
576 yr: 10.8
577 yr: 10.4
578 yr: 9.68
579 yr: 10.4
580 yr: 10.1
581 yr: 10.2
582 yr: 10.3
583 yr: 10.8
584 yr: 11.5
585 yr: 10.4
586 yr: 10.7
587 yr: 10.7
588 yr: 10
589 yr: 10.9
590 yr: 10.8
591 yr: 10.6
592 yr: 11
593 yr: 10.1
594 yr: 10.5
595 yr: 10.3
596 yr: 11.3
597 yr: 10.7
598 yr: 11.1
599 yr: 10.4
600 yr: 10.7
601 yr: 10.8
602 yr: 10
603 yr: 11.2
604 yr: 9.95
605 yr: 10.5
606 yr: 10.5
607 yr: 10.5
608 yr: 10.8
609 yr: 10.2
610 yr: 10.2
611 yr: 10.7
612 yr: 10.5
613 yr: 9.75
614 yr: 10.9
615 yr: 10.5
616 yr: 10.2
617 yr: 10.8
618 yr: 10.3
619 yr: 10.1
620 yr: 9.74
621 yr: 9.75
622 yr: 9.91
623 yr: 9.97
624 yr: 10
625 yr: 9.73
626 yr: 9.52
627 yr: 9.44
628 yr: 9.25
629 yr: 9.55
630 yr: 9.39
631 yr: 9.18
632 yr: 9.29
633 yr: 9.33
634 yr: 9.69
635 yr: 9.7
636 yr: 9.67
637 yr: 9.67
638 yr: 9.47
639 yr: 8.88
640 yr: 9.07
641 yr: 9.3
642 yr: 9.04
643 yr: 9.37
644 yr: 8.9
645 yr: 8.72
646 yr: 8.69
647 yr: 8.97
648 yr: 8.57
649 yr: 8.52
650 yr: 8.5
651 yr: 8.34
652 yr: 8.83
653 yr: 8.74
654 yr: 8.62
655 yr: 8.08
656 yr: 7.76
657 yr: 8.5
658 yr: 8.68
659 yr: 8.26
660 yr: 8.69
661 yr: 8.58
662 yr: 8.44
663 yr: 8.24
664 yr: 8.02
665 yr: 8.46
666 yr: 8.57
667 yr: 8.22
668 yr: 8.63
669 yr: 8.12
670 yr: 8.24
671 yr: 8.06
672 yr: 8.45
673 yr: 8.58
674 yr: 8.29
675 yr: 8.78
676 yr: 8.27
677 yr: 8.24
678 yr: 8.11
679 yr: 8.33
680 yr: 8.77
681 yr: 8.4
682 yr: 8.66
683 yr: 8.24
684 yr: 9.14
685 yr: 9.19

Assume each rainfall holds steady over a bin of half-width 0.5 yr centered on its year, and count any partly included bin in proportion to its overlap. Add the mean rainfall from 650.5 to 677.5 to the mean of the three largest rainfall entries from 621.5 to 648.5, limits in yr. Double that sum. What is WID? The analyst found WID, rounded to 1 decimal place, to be 36.7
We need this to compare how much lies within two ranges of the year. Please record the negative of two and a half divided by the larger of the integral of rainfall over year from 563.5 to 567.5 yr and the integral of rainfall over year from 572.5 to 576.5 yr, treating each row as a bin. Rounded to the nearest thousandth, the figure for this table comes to -0.063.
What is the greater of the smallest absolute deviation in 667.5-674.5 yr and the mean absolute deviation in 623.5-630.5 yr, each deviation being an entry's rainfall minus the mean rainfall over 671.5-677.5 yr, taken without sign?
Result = 1.1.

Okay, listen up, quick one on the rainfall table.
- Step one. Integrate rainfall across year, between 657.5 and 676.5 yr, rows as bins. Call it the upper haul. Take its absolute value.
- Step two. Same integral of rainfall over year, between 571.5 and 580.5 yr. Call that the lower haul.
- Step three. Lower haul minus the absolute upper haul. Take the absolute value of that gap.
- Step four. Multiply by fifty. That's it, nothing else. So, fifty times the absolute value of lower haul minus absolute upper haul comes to 3504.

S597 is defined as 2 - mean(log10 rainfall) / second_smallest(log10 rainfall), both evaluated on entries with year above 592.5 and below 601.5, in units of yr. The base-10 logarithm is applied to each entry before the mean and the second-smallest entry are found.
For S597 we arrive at 0.986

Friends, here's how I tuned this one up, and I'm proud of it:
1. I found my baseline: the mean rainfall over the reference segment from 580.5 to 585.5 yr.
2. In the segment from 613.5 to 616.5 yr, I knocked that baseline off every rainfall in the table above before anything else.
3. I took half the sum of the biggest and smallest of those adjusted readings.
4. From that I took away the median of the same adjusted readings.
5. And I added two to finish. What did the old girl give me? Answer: 2.05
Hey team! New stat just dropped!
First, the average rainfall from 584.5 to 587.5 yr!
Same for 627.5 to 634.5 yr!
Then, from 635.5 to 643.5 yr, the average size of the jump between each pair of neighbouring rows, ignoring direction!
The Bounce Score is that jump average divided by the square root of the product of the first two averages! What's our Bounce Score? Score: 0.026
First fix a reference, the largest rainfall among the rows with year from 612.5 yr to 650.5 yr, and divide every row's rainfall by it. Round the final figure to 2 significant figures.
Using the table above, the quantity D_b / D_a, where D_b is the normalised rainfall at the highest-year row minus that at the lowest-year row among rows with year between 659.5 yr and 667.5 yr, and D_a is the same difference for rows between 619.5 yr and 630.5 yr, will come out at 1.3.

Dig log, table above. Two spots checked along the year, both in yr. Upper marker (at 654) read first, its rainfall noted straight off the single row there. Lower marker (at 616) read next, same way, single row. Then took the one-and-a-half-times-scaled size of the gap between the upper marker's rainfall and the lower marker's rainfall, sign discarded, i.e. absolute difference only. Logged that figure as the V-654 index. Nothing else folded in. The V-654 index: 2.4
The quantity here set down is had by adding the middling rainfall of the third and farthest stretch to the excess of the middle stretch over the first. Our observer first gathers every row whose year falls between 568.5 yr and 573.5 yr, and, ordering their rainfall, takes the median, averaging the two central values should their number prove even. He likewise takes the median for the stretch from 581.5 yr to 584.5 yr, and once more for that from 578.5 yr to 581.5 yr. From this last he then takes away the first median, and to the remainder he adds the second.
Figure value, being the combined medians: 12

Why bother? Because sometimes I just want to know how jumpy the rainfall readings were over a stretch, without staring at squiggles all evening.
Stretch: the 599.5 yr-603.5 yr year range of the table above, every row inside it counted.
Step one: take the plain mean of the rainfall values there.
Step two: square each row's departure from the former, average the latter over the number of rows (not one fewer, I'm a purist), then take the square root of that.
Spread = 0.43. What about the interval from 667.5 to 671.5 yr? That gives 0.22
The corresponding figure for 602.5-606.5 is 0.44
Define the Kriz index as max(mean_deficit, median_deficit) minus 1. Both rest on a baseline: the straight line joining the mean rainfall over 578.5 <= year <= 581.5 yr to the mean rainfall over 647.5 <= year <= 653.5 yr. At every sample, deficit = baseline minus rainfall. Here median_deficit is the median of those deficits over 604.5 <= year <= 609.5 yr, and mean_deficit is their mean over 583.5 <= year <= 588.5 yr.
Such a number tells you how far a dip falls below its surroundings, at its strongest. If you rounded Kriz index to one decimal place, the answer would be -1.6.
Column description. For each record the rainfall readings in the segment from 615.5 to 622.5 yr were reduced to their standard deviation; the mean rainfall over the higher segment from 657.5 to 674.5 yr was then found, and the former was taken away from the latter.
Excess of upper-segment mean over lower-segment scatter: 8.0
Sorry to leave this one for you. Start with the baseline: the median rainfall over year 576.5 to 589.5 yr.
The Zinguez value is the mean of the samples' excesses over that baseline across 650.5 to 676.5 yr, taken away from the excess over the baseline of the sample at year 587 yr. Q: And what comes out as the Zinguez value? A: 2.30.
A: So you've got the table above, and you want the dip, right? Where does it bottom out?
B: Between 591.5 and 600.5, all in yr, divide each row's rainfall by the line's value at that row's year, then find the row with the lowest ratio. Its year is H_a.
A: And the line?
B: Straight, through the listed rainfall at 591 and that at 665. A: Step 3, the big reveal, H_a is 593 yr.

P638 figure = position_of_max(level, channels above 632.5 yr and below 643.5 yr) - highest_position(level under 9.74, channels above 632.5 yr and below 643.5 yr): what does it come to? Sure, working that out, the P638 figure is -8 yr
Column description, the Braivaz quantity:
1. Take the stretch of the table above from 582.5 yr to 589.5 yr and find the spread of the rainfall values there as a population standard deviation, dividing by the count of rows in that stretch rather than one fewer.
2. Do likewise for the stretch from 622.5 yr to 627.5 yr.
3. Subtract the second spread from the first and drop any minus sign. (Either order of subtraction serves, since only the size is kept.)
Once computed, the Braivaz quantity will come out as 0.20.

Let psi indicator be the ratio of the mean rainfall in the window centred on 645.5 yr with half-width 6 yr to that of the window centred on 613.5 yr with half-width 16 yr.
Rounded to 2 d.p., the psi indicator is 0.86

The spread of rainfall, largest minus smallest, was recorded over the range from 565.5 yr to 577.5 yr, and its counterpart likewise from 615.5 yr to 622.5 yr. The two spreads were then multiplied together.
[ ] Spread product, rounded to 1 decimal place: 1.9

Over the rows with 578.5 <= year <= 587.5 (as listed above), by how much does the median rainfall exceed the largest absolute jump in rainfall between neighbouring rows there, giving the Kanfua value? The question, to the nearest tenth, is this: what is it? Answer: 9.3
